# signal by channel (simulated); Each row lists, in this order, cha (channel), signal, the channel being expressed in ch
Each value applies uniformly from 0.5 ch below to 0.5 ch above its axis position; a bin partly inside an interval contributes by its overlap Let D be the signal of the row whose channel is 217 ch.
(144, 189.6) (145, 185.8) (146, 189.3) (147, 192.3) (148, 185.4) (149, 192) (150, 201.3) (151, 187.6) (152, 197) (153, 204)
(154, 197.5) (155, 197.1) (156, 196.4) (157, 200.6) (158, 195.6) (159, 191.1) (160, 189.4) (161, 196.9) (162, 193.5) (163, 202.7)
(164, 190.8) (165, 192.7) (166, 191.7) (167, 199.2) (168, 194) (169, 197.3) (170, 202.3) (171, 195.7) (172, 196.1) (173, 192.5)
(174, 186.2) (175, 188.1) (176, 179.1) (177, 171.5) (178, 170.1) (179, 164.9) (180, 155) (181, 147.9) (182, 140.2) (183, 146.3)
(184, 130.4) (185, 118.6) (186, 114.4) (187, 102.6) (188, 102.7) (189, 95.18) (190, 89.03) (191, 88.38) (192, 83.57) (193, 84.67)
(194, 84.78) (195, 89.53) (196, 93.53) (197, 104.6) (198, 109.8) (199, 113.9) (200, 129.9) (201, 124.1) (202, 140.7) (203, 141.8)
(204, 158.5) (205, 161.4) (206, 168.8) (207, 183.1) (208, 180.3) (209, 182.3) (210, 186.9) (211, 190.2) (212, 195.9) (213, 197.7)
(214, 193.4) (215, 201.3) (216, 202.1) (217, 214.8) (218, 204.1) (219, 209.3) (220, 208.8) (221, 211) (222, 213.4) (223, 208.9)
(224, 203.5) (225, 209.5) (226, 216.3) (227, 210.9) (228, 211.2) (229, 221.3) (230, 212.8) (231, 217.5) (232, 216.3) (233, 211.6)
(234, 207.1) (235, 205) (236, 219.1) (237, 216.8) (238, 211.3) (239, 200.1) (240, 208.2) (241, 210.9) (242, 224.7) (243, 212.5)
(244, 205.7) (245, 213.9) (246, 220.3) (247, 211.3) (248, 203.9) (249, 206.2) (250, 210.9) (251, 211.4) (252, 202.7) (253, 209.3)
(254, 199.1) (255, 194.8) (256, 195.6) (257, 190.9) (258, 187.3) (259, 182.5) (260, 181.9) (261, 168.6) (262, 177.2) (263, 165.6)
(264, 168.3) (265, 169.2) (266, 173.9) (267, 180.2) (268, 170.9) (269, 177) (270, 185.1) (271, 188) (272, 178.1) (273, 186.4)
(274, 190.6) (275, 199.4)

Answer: 214.8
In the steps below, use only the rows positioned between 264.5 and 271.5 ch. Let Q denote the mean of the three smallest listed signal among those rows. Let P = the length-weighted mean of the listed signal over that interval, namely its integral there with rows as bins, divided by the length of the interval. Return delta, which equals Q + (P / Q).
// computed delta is 172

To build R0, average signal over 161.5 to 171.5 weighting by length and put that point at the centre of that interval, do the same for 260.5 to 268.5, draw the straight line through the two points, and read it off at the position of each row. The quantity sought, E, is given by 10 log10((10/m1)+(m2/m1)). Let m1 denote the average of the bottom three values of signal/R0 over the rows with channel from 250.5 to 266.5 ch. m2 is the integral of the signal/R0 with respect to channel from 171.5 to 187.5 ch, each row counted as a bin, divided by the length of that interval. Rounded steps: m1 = 0.97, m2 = 0.81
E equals 10.5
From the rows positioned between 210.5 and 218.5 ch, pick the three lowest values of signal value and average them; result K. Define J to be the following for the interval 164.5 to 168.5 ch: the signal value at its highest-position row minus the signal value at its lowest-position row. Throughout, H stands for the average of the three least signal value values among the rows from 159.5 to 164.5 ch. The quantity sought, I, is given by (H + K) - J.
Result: 383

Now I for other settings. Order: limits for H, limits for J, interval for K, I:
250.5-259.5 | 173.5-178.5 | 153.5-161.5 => 395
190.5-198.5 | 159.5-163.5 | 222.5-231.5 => 278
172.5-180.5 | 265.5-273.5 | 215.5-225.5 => 354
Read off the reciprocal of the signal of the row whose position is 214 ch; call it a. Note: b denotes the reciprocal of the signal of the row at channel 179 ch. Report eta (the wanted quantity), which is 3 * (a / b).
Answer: 2.56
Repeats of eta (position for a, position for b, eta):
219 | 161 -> 2.82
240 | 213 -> 2.85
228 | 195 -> 1.27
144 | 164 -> 3.02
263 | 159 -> 3.46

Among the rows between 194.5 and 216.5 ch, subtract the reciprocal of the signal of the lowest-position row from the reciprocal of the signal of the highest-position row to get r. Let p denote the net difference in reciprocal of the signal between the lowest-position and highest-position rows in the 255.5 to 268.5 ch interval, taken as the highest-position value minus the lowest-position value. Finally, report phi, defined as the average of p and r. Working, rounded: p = 0.0007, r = -0.0062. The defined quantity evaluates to -0.0027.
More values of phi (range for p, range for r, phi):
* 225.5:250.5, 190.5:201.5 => -0.0016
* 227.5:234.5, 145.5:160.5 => 0.0000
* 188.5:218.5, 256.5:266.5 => -0.0025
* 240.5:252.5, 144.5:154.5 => -0.0001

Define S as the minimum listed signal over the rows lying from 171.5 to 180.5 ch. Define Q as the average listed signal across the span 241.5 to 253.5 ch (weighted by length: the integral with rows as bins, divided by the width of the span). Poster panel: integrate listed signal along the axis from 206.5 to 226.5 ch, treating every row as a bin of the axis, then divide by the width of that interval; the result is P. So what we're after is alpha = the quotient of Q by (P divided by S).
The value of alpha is 163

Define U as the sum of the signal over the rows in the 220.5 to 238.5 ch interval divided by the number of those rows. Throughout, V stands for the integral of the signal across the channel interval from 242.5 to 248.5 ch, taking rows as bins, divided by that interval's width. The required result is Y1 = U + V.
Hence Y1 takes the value 424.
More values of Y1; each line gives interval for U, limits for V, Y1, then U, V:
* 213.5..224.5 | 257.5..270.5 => 382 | 206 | 176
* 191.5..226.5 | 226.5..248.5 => 378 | 166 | 212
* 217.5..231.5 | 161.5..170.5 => 407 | 211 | 196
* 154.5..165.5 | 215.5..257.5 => 405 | 195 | 209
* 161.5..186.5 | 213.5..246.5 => 385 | 174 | 211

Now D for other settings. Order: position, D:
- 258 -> 187.3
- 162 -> 193.5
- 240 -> 208.2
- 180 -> 155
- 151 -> 187.6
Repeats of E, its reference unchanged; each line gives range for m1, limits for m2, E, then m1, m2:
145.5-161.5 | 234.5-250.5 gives 10.8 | 0.93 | 1.19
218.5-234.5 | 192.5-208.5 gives 9.7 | 1.14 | 0.69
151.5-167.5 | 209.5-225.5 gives 10.6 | 0.96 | 1.11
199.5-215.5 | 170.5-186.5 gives 11.9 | 0.70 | 0.84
